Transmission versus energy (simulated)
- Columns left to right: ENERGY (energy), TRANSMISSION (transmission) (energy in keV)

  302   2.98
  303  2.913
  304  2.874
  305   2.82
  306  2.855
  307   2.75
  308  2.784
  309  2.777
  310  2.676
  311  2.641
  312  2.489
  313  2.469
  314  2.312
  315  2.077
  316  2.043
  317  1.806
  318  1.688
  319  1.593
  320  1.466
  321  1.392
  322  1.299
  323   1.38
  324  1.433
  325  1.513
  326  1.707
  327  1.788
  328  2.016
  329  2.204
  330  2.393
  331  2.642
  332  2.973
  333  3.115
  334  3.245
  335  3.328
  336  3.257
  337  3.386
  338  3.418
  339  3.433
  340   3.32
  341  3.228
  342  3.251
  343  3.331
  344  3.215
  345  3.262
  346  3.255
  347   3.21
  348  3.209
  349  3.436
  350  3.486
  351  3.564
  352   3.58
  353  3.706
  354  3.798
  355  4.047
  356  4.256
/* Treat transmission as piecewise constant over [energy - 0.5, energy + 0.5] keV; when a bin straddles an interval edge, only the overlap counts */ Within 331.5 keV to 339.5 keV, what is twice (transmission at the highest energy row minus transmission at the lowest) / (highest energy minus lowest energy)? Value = 0.13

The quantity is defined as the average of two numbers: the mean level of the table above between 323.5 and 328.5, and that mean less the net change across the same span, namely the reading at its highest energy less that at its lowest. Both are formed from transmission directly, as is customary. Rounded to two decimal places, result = 1.40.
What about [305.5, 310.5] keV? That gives 2.86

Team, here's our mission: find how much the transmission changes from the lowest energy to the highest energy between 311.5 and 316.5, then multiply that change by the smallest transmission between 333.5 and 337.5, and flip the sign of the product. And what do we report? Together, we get 1.4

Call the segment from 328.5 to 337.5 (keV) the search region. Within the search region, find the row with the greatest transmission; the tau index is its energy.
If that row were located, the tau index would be 337 keV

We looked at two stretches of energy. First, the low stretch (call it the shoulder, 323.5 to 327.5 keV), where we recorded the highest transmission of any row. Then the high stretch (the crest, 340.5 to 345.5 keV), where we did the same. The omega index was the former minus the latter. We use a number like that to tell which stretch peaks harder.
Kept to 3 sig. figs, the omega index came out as -1.54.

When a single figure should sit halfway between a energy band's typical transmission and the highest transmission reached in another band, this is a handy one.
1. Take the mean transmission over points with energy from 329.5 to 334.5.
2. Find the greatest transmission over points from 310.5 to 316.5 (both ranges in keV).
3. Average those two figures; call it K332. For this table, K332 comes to 2.8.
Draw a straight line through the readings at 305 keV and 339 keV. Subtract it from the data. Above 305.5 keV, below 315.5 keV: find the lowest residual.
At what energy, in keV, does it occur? 315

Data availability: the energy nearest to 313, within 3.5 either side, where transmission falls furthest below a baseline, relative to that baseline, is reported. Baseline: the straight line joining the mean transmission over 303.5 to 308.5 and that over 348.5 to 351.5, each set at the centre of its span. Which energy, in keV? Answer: 316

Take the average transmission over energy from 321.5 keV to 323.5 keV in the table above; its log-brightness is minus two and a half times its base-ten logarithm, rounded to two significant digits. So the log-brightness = -0.32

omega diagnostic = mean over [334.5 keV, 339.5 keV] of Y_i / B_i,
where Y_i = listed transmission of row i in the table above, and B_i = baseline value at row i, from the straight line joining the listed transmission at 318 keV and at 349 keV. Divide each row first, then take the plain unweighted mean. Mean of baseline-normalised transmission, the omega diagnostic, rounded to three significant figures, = 1.22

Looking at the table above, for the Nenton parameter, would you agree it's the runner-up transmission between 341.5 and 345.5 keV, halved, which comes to 1.6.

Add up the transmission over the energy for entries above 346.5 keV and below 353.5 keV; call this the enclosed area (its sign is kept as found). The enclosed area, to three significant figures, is 24.2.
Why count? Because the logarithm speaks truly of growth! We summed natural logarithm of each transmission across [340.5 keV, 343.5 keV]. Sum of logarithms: 3.55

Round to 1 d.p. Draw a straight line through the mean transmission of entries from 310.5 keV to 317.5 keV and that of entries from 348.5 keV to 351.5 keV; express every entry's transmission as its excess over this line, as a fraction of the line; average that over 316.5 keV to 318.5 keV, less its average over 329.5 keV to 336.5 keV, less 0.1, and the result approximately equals -0.4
